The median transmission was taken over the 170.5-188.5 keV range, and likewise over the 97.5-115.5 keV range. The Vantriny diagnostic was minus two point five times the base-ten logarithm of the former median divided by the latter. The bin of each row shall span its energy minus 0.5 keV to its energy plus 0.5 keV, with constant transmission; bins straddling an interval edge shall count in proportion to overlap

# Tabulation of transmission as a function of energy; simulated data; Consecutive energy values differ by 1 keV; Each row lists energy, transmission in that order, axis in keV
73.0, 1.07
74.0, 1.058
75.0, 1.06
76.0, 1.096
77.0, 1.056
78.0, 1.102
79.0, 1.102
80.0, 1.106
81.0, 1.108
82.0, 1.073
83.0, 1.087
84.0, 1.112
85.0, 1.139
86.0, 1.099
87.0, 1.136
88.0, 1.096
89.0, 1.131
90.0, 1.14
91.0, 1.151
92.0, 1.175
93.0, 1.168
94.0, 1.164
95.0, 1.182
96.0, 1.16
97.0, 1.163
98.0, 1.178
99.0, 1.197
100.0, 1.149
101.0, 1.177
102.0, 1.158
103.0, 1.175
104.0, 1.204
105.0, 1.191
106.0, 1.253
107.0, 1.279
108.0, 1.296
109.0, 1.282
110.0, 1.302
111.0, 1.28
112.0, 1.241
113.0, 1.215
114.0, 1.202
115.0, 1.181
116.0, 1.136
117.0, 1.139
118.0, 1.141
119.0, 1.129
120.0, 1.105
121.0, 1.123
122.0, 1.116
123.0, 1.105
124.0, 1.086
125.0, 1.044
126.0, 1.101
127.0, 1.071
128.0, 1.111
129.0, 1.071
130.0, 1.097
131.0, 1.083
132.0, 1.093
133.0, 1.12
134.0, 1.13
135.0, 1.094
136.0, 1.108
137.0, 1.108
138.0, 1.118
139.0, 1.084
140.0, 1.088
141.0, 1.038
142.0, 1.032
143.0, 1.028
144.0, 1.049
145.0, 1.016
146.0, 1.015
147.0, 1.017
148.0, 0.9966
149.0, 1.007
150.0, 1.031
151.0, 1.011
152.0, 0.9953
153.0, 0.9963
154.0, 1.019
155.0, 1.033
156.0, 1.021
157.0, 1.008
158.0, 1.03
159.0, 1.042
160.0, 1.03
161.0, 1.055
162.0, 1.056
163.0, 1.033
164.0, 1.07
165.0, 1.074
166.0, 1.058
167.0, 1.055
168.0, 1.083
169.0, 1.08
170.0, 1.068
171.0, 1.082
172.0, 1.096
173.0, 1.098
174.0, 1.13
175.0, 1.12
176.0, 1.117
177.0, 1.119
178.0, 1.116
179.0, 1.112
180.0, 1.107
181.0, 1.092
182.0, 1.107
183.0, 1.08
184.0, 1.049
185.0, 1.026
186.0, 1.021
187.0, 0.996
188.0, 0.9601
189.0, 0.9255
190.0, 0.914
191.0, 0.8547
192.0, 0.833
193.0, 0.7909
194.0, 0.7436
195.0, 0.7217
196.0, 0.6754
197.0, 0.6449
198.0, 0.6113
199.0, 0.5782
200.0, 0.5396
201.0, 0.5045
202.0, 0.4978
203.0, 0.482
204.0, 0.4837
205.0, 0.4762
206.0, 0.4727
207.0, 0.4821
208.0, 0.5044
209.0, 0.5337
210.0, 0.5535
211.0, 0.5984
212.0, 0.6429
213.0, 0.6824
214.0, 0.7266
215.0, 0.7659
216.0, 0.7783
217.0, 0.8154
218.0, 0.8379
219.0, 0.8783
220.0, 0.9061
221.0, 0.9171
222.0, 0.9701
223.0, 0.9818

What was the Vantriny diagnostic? 0.10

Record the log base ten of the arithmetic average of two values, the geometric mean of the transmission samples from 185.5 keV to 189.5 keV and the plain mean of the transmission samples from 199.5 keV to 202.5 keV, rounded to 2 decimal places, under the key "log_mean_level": -0.13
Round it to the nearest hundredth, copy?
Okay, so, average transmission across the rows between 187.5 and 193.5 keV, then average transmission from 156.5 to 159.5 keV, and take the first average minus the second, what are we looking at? -0.15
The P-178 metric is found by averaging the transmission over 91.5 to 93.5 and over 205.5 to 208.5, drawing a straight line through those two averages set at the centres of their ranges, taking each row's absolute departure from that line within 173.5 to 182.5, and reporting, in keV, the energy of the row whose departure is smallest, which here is 175.0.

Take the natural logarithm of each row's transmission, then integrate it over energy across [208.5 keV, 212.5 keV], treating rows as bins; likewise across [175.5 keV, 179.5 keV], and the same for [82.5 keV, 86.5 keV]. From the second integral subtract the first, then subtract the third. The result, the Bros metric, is 2.2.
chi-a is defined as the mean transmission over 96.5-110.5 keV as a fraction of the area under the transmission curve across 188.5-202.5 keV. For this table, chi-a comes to 0.12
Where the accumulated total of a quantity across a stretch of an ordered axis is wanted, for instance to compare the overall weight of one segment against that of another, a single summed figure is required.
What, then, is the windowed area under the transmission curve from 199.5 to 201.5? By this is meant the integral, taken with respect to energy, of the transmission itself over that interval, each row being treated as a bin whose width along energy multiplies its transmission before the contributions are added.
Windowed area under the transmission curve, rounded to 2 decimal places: 1.04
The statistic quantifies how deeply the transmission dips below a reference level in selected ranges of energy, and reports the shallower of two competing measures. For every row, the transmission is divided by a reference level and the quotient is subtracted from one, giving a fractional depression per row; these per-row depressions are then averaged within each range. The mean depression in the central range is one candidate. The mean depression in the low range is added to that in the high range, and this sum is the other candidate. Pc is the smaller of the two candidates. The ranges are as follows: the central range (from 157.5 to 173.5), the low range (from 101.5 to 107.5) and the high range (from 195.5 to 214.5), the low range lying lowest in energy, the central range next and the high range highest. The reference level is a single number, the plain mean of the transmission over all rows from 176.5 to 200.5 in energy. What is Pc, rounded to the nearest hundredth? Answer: -0.18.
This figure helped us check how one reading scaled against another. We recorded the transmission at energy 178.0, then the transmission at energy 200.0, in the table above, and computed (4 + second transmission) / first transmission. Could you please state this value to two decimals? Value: 4.07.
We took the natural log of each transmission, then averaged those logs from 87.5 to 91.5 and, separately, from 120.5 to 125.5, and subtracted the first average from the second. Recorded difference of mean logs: -0.031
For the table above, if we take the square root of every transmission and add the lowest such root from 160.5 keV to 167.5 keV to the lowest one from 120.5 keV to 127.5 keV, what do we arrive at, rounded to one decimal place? 2.0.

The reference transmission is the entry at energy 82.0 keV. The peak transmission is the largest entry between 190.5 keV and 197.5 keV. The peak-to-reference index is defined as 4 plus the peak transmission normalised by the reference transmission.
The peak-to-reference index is 4.80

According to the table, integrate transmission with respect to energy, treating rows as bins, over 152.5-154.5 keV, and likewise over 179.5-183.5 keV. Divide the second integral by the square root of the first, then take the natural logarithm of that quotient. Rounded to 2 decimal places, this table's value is 1.13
